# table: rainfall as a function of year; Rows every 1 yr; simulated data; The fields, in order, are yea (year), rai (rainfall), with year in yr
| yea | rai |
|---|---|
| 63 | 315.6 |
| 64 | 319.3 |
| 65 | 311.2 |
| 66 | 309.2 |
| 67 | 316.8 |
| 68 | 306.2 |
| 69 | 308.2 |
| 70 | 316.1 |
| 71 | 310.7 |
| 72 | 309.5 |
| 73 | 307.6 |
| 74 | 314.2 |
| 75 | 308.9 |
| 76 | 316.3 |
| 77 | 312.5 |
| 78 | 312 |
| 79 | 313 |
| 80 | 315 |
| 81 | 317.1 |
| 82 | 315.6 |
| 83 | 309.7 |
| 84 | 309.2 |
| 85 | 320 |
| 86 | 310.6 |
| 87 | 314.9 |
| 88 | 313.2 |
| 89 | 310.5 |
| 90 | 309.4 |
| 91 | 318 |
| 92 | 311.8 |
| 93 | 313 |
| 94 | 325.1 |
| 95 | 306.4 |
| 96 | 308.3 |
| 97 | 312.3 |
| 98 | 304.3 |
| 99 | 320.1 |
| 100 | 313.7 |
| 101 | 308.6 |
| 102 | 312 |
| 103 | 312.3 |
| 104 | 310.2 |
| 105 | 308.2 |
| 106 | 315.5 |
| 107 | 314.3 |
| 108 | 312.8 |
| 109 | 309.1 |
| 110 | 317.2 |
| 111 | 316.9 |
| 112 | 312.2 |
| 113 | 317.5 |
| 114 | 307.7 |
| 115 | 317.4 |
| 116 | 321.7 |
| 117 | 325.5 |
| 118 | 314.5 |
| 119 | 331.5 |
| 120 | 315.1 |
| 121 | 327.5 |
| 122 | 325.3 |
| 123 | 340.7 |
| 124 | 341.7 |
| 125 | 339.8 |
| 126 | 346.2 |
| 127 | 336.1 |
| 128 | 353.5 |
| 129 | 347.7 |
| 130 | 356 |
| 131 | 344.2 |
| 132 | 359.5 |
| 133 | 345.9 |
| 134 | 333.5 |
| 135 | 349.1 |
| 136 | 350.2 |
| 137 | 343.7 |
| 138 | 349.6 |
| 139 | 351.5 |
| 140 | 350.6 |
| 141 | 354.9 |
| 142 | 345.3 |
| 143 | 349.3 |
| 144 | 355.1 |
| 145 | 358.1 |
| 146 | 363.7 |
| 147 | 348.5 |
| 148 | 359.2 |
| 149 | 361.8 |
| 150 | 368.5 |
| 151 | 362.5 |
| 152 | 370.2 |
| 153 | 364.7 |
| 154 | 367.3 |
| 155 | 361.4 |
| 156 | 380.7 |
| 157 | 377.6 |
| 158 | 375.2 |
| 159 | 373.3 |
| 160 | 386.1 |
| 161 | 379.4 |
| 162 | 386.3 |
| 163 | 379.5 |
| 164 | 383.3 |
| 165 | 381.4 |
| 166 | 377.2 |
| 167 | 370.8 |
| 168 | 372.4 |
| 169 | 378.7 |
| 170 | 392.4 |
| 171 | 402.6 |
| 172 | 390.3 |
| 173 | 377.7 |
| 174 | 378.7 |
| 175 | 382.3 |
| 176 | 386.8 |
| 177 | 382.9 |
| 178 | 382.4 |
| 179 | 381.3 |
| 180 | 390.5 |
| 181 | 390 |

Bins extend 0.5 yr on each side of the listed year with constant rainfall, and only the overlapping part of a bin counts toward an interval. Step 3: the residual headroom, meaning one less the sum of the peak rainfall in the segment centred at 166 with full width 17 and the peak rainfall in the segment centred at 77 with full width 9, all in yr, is -719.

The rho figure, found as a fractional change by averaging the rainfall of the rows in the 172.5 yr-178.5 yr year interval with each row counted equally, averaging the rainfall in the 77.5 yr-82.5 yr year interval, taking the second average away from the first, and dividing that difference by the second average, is 0.21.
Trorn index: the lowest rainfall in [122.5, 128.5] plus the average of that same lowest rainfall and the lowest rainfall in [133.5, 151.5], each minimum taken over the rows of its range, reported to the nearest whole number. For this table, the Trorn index 671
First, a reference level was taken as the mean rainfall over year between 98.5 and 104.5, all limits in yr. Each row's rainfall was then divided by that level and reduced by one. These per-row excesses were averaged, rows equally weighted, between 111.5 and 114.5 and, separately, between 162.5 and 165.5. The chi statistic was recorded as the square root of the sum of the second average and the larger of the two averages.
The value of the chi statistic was 0.662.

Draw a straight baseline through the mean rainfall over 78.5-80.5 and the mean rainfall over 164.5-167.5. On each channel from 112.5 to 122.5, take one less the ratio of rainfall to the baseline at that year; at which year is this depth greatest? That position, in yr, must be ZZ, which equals 114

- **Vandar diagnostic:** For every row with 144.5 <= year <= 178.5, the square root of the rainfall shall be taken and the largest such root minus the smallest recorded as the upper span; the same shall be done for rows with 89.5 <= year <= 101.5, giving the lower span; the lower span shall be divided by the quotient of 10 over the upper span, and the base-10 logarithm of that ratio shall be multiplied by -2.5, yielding 2.7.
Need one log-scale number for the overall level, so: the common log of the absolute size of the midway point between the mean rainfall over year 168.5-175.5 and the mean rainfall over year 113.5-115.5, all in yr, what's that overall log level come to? 2.54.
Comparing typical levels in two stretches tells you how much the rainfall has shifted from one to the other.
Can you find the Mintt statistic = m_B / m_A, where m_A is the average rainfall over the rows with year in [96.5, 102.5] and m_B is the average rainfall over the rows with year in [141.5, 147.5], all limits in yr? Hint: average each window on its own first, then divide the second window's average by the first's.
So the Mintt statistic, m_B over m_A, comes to 1.13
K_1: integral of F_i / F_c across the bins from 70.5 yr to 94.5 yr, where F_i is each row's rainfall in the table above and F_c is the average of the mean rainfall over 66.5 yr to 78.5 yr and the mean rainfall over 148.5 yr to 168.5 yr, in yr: 21.9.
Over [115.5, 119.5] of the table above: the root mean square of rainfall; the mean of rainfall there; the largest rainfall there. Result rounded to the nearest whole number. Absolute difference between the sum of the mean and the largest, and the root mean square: 331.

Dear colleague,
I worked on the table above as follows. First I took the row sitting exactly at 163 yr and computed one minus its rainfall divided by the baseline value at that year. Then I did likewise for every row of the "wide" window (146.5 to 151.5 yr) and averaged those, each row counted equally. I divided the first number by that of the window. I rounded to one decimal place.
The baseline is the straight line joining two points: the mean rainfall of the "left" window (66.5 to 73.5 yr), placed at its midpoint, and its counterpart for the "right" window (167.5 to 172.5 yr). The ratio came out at 0.2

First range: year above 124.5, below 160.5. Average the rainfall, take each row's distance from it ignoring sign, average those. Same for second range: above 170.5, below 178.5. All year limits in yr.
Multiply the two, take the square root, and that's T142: 7.7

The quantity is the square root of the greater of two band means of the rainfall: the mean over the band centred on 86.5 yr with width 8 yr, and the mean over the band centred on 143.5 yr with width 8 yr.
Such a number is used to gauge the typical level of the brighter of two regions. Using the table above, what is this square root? 18.8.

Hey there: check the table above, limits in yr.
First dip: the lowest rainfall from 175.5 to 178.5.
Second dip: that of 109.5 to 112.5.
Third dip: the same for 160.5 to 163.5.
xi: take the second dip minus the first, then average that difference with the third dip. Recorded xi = 155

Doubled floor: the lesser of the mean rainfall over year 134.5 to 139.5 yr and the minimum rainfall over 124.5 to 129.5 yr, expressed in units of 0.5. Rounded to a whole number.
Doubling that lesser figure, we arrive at 672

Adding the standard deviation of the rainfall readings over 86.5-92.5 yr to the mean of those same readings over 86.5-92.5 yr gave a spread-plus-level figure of 316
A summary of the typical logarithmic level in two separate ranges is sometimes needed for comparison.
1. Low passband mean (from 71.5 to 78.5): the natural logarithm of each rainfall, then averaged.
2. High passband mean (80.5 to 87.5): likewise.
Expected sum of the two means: 11.5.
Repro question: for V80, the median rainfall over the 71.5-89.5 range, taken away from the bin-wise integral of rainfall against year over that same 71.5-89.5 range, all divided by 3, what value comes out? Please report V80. 1772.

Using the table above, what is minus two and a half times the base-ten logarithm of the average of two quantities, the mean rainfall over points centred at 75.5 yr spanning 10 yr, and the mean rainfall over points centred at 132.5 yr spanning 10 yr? -6.30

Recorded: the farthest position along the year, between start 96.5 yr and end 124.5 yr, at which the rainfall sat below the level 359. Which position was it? 124 yr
